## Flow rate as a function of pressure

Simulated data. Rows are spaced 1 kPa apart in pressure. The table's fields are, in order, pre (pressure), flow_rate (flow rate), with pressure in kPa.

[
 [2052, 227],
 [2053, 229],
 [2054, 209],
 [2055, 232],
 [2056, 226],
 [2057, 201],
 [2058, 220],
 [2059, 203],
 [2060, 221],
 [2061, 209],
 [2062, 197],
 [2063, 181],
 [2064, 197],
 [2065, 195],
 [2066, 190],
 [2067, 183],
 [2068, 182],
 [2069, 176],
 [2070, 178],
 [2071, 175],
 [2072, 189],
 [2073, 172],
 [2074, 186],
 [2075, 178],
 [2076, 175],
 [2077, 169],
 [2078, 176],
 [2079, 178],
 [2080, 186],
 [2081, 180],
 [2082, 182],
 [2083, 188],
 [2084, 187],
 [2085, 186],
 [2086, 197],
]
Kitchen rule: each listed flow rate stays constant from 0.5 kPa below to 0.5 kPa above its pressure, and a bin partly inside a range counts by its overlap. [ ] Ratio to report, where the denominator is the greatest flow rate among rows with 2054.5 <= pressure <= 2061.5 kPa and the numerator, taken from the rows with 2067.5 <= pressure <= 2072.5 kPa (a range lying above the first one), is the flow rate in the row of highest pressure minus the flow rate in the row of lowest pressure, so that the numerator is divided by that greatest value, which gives 0.03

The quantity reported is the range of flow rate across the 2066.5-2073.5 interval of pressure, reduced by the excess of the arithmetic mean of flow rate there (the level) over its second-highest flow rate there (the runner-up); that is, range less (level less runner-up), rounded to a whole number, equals 21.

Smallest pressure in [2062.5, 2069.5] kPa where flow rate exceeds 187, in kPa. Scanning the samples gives 2064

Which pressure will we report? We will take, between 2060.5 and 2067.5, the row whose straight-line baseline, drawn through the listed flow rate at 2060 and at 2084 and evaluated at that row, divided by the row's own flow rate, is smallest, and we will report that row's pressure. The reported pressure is 2061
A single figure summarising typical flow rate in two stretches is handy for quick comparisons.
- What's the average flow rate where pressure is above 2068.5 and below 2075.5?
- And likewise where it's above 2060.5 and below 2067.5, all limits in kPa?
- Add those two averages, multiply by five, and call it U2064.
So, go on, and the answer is 1861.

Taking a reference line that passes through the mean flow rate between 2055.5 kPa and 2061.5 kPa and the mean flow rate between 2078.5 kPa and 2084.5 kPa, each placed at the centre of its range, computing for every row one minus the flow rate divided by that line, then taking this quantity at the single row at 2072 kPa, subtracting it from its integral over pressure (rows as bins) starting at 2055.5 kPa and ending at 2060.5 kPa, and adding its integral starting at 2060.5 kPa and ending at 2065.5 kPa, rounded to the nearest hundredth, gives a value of 0.24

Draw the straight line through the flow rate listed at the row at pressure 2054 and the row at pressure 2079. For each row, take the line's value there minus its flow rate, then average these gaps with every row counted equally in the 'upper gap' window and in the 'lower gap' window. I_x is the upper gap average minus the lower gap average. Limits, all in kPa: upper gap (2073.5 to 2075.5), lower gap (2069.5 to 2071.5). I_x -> -10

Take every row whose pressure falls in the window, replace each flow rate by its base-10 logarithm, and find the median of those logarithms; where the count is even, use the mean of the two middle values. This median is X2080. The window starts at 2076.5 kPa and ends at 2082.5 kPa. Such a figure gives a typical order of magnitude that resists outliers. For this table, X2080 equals 2.25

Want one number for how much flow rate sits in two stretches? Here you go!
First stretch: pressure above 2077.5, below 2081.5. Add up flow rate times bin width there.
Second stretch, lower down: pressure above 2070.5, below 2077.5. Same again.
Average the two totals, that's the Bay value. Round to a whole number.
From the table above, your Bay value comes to 982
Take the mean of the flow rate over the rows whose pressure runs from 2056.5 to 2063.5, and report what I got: 205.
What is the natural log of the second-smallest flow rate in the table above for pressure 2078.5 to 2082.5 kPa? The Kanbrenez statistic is 5.19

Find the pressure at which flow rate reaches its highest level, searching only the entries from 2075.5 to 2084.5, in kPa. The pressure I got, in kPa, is 2083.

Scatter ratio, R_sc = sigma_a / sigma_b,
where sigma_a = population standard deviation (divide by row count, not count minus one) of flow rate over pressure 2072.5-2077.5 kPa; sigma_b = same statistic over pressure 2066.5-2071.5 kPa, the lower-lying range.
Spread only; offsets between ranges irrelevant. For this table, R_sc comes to 1.83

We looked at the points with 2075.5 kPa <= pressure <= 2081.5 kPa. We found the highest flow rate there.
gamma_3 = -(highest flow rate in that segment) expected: -186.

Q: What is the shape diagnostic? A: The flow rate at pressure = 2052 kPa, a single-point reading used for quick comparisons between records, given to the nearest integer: 227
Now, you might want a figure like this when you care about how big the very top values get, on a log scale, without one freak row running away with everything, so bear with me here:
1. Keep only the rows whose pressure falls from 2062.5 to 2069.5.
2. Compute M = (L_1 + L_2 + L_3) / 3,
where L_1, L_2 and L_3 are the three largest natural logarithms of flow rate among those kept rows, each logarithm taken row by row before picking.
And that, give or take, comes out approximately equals 5.27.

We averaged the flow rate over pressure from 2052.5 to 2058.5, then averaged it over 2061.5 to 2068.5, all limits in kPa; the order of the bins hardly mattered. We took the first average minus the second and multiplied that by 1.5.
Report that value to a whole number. 45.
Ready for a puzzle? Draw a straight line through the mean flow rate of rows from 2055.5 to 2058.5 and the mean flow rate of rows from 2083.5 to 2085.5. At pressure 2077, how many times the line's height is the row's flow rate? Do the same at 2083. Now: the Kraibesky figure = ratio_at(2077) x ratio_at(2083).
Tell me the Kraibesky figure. 0.87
